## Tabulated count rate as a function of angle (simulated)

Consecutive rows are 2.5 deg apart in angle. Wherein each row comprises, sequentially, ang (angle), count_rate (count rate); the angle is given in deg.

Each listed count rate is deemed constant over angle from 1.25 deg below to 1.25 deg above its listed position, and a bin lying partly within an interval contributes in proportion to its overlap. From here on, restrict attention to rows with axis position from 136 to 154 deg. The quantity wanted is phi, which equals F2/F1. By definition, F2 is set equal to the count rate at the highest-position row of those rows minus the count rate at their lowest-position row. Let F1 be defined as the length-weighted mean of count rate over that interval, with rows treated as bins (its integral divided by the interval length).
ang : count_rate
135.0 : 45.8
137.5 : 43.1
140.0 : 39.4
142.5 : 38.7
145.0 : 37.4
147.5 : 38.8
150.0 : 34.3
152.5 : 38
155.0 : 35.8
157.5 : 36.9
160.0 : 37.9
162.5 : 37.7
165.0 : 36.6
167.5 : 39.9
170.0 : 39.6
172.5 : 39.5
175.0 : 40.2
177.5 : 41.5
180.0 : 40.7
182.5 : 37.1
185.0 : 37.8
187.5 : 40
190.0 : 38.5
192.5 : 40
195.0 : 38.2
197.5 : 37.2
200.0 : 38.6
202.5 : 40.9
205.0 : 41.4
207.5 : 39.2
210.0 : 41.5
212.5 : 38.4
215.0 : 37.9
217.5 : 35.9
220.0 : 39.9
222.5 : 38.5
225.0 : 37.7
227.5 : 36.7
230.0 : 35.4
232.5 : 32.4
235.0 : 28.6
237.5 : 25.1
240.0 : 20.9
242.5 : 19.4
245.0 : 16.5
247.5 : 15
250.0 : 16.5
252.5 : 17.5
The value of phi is -0.13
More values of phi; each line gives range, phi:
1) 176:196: -0.08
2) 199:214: -0.01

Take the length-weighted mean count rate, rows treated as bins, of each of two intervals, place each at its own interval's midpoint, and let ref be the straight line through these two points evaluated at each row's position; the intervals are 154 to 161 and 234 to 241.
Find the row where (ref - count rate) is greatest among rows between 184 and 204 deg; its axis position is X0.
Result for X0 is 185.0 deg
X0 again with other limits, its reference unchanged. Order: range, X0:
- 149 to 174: 150.0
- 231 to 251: 247.5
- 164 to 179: 165.0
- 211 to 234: 232.5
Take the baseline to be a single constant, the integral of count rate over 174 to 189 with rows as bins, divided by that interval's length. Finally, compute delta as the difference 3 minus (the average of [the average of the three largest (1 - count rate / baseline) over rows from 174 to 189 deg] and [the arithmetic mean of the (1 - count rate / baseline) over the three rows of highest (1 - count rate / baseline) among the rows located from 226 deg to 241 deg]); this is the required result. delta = 2.799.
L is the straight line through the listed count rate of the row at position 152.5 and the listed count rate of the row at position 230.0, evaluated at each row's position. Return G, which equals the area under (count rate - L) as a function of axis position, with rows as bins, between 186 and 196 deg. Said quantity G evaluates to 25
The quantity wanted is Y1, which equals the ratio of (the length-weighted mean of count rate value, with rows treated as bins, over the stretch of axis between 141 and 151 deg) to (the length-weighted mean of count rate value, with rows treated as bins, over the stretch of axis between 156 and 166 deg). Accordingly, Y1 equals 1.00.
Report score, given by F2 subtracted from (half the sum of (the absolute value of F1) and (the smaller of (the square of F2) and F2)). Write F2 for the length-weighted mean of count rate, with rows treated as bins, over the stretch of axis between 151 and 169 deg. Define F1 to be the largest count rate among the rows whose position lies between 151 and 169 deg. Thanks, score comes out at 1.19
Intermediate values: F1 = 39.9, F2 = 37.5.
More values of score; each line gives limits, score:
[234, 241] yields 1.86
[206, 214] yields 0.90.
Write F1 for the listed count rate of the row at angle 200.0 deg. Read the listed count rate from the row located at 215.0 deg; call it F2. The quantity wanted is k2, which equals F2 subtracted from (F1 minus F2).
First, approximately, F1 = 38.6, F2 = 37.9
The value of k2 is -37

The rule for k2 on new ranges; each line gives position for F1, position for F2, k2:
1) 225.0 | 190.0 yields -39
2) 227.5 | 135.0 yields -55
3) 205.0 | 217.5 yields -30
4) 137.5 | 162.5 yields -32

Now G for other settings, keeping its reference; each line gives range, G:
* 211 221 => 22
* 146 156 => -13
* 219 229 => 25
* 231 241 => -81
